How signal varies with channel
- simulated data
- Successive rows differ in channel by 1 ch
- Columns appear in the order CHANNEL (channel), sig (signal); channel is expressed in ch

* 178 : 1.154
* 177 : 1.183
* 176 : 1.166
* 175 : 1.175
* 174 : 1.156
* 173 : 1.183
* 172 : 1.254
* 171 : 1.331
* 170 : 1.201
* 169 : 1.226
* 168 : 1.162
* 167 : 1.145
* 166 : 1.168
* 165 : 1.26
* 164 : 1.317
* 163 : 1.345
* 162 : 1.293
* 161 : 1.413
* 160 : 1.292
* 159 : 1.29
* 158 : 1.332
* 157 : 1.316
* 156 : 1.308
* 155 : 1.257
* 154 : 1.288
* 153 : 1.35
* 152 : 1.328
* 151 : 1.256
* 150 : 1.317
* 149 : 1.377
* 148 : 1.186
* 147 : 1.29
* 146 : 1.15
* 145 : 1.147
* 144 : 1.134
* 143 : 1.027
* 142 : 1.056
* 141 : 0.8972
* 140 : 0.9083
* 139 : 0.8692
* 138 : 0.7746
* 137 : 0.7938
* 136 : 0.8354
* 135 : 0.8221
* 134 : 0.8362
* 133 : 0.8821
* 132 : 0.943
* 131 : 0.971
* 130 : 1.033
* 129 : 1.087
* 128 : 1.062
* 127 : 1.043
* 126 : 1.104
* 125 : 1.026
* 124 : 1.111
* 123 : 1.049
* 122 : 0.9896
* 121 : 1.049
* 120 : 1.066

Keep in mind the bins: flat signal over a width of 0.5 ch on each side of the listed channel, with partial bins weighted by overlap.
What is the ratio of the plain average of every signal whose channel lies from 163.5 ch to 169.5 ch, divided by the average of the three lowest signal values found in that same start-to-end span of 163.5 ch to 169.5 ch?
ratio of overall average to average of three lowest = 1.05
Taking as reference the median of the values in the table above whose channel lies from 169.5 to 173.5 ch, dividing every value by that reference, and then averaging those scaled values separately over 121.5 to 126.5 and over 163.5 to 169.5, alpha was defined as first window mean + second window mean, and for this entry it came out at 1.85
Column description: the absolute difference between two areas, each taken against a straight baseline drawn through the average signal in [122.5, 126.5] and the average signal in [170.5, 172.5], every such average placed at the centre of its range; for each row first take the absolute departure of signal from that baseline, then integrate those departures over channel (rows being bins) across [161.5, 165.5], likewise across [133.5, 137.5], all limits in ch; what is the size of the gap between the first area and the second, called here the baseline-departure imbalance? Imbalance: 1.0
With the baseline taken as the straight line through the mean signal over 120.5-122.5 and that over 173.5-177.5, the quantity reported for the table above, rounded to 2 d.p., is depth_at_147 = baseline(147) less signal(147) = -0.20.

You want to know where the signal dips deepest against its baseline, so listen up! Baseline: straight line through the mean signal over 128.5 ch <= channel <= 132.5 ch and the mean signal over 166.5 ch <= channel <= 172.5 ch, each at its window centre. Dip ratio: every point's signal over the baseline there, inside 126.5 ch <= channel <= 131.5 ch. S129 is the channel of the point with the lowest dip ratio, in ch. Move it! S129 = 131 ch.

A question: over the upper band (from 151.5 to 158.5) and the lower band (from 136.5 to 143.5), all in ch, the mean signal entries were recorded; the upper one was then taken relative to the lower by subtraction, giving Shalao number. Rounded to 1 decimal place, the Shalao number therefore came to 0.4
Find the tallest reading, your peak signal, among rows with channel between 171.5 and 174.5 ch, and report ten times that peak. 12.5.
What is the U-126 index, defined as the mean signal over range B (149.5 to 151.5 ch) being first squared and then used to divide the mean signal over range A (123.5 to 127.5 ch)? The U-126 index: 0.65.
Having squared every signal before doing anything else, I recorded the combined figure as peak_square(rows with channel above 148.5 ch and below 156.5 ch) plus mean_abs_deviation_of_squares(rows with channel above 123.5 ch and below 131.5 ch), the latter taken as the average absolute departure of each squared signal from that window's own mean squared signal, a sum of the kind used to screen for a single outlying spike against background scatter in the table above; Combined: 1.97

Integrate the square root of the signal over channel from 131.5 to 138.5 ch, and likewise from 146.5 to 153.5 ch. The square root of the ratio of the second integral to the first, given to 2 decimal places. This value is 1.12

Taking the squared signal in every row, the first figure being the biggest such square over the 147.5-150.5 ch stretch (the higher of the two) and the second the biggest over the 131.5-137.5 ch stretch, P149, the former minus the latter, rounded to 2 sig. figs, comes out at 1.0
